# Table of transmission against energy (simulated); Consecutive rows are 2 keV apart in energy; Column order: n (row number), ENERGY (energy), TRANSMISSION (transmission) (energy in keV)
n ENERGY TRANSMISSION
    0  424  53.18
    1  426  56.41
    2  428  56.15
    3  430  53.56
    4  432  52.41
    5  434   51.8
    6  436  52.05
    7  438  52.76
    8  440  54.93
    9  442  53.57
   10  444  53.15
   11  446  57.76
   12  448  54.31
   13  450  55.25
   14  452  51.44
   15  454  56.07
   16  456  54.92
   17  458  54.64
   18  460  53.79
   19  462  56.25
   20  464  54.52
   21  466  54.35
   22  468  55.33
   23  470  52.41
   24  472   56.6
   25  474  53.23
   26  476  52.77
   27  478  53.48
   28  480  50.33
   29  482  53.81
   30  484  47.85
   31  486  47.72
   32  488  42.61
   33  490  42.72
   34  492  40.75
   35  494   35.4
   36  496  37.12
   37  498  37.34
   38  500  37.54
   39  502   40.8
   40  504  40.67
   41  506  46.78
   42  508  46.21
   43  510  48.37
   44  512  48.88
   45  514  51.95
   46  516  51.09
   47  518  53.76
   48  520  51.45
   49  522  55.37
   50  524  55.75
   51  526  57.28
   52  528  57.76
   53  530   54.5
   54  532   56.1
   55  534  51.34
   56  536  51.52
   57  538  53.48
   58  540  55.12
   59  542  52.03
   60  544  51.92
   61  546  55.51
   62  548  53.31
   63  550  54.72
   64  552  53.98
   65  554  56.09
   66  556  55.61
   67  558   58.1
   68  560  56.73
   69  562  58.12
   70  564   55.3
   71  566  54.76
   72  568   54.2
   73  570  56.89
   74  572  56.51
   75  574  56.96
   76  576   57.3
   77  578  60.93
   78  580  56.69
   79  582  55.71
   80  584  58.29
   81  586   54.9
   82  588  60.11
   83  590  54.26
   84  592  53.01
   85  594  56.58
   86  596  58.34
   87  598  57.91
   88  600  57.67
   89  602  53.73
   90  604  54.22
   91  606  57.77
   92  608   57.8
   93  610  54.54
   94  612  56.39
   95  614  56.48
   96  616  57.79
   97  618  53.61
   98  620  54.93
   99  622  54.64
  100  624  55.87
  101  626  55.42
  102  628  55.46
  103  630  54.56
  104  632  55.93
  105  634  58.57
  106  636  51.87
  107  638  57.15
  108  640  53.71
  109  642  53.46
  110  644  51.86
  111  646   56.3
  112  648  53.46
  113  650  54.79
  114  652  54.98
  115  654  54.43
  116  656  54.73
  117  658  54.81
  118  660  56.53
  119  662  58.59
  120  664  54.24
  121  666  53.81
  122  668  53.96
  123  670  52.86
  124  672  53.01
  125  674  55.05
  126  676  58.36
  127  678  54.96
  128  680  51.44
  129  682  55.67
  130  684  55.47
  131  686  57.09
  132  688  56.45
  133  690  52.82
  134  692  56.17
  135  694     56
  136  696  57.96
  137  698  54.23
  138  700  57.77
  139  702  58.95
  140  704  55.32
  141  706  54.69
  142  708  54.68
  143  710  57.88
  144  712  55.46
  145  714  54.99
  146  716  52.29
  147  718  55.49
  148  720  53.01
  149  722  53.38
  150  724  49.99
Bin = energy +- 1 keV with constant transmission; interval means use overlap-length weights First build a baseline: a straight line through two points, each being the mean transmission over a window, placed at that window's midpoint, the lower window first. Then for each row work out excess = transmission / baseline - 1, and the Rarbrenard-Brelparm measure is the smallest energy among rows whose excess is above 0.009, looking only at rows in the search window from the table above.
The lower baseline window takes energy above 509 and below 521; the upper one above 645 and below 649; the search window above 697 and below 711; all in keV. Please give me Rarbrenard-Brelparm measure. 700 keV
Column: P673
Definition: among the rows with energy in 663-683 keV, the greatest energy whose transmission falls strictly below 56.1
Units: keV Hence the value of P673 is 682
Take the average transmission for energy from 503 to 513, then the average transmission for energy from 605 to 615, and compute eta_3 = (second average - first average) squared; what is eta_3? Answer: 108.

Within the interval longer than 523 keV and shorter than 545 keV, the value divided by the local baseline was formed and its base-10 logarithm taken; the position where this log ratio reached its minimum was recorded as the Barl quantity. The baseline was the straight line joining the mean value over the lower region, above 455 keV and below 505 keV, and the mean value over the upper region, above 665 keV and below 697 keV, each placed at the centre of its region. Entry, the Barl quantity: 534 keV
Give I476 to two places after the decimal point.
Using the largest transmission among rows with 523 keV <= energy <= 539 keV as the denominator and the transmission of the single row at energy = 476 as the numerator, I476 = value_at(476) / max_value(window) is 0.91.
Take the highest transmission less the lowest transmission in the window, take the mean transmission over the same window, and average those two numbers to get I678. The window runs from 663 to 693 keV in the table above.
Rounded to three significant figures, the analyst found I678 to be 30.8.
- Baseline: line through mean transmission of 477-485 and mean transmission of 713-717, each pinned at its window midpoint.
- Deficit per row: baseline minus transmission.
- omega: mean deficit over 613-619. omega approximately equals -3.28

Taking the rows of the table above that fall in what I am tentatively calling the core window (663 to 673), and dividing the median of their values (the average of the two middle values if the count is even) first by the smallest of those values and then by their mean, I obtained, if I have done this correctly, 0.0190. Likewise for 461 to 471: 0.0191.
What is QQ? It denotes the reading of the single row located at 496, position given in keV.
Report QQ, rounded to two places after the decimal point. 37.12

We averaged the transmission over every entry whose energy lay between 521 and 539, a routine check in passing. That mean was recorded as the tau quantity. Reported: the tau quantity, 54.8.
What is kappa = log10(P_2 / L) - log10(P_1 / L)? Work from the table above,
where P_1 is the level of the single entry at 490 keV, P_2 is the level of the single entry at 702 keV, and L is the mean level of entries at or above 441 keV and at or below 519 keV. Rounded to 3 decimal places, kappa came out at 0.140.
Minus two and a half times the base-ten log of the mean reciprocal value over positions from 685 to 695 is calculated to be 4.36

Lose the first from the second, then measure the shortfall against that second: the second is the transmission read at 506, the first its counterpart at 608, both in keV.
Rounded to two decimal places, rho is -0.24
